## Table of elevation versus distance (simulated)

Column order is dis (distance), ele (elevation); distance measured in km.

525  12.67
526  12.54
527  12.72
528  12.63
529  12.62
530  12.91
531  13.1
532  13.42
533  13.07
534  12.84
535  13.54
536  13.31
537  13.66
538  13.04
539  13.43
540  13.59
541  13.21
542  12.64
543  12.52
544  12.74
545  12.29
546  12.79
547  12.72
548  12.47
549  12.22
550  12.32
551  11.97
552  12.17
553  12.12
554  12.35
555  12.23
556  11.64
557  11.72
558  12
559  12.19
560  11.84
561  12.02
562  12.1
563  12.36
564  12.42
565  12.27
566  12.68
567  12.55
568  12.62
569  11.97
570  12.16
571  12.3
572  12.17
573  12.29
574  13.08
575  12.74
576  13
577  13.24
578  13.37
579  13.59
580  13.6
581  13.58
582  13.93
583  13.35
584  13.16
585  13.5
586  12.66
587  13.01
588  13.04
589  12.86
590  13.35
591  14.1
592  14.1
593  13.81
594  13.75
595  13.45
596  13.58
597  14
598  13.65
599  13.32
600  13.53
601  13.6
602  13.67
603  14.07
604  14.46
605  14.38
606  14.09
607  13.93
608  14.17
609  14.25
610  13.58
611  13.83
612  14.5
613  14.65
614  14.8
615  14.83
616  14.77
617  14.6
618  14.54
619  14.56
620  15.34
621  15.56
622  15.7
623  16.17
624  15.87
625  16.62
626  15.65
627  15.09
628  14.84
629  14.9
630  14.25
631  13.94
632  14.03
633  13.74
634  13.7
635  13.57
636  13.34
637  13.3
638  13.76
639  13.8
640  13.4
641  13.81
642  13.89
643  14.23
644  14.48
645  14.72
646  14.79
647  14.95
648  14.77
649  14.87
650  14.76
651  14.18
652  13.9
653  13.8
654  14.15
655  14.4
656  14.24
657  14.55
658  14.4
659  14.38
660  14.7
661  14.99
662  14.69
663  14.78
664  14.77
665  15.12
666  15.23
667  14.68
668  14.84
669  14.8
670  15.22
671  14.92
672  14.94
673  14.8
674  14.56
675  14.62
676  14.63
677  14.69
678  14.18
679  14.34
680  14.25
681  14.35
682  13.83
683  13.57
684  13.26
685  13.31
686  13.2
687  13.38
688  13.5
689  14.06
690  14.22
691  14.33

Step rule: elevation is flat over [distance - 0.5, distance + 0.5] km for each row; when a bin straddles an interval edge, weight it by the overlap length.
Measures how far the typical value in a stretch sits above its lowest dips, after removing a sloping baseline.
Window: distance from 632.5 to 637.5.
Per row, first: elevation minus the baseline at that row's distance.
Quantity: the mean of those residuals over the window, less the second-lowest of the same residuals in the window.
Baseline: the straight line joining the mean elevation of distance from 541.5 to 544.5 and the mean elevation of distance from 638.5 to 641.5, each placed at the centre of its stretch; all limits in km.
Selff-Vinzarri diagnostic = 0.20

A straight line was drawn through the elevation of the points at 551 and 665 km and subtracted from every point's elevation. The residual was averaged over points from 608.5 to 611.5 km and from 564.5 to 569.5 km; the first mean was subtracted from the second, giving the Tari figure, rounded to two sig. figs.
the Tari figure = -0.28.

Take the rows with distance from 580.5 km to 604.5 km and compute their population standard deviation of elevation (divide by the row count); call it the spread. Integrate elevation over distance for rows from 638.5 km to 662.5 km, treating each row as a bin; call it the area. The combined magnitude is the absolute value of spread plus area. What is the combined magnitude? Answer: 345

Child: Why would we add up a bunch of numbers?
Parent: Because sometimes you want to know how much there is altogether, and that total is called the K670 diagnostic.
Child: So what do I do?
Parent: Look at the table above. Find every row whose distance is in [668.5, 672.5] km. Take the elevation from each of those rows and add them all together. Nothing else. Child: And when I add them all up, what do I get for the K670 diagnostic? 60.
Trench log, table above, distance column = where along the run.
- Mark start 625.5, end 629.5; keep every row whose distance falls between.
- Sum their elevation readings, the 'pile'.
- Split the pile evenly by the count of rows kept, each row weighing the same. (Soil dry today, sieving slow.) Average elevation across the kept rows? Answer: 15.1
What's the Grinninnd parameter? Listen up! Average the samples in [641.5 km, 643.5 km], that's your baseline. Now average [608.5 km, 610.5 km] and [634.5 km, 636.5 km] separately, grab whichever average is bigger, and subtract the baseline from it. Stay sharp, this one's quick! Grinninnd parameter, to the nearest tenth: -0.1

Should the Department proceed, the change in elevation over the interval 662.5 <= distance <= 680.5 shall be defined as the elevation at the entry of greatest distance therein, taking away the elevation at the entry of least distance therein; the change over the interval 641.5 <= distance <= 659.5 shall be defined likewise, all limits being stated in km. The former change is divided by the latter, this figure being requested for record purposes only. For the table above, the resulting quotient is -1.1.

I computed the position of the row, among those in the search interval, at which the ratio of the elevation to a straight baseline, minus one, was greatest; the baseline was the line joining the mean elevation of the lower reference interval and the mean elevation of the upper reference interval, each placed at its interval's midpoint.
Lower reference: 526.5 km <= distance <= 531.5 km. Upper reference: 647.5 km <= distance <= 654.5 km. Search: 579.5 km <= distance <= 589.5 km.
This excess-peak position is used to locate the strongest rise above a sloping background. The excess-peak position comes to 582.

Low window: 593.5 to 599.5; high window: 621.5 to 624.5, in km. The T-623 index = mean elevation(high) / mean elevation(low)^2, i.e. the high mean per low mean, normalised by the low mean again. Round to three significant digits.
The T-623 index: 0.0857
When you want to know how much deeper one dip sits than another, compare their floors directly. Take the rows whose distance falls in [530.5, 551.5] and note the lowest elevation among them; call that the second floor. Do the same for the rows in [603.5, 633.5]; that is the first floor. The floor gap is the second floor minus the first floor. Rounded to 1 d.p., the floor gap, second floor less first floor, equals -1.6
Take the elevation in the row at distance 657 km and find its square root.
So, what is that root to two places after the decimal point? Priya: 3.81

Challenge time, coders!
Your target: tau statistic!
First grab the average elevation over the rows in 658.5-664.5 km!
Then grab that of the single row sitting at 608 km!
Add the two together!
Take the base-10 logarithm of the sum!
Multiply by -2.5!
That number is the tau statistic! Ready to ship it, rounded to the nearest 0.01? -3.65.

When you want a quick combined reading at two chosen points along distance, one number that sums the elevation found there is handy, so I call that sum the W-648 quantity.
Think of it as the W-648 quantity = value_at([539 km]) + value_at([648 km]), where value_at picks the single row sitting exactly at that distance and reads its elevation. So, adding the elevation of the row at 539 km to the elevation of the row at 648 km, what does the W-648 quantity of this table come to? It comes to 28.2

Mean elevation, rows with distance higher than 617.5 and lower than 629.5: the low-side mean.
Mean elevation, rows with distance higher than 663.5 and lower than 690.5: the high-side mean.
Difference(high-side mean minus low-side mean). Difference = -1.06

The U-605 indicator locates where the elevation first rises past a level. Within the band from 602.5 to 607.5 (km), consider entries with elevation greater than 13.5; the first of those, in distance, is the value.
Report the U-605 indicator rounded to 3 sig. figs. 603 km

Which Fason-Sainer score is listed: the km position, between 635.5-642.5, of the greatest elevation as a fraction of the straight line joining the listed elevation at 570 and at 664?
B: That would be 642 km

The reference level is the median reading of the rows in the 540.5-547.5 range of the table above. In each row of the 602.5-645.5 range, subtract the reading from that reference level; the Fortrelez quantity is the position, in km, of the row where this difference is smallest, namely 625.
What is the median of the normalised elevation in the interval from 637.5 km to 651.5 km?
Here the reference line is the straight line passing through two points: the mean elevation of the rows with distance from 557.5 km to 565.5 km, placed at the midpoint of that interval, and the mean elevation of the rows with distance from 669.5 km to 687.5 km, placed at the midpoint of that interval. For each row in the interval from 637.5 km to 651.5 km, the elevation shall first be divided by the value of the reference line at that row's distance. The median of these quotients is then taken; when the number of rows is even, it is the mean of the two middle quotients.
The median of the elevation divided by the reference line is 1.06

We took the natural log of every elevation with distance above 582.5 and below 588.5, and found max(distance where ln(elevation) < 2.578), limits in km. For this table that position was 588 km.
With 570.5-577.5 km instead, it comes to 576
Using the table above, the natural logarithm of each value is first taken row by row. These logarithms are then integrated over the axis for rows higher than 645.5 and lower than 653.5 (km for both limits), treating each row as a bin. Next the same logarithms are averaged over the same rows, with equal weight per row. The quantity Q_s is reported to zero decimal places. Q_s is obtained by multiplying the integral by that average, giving 57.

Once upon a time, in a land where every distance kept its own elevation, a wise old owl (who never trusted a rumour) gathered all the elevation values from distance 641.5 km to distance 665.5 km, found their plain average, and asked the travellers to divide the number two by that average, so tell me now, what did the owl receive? 0.138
